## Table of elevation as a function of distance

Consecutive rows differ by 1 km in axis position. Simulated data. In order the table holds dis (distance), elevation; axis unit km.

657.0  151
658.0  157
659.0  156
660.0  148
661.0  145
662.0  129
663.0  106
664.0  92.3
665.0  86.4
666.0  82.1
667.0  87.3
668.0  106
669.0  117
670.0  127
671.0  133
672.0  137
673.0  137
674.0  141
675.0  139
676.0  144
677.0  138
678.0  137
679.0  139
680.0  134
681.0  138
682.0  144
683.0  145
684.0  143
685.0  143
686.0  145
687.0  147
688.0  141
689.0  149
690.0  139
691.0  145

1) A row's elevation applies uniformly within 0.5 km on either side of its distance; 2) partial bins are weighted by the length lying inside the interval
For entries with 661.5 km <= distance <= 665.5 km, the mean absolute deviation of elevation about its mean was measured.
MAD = 14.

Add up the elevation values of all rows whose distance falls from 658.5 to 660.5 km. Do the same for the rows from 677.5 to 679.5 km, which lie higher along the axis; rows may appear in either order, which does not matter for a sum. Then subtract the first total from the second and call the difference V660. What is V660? -28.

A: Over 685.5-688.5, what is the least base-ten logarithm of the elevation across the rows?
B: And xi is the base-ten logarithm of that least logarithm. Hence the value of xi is 0.332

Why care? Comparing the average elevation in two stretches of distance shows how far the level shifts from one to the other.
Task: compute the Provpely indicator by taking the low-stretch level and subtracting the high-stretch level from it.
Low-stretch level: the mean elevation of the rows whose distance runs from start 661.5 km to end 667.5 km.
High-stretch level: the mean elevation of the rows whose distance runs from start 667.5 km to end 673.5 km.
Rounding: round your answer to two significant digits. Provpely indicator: -29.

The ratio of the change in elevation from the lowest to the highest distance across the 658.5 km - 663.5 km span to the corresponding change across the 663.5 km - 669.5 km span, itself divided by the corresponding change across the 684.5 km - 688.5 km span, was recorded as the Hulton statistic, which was 1.0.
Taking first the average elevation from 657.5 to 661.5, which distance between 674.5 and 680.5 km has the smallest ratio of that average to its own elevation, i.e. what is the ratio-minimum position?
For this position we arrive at 676.0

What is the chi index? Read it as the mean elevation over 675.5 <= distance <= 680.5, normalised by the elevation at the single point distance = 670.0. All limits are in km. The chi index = 1.09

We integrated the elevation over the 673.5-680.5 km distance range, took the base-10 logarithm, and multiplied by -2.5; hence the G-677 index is -7.47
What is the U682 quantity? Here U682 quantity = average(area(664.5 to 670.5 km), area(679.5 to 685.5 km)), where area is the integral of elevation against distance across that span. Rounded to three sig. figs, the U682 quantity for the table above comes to 726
